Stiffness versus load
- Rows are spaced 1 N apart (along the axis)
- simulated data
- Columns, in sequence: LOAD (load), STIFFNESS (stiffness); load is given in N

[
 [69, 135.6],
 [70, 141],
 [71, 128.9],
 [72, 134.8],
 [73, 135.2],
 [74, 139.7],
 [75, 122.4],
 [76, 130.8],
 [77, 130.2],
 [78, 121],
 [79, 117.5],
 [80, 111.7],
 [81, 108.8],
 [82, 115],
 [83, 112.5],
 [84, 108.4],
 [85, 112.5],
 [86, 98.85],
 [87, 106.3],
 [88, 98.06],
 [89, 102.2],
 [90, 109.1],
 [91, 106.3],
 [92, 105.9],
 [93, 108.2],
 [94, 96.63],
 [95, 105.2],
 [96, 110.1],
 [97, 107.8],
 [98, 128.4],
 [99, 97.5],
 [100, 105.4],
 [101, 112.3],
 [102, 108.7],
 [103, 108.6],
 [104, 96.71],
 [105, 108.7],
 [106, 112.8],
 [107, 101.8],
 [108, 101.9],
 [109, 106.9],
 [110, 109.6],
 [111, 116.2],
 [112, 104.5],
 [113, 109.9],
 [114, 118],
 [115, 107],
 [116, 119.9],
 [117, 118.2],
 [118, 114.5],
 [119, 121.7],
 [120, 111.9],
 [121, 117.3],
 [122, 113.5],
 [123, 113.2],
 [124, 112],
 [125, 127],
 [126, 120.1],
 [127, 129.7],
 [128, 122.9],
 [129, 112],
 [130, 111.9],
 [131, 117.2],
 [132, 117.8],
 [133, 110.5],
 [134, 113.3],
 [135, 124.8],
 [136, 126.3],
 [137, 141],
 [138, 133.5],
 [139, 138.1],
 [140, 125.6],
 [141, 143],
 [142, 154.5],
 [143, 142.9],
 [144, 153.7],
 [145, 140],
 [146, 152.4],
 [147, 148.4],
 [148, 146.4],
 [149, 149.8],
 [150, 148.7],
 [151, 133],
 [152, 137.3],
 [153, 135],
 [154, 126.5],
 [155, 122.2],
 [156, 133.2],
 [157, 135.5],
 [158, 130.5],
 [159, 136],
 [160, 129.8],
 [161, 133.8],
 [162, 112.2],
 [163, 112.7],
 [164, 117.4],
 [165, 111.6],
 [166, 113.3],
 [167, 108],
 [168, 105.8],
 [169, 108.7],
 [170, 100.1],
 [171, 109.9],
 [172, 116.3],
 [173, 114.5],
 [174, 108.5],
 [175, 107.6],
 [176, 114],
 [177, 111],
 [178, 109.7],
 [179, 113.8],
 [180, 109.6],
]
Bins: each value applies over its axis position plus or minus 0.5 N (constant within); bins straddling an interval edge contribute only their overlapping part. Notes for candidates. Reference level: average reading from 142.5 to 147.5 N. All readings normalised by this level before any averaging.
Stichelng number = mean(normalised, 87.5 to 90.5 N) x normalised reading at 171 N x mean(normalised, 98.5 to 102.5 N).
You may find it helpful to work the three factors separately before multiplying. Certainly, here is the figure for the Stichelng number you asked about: 0.37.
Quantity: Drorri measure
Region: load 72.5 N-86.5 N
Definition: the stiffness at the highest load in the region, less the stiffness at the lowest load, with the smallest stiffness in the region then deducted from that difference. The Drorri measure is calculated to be -135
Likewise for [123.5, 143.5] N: -80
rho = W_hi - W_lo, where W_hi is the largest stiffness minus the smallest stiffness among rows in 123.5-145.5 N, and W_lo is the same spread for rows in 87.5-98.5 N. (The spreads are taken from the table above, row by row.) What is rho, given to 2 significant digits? 12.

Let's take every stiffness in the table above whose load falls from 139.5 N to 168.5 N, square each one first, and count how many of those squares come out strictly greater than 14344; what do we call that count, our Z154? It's 22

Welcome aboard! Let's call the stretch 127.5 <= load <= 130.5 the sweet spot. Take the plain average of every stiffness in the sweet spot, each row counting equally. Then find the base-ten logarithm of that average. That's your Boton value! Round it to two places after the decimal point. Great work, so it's 2.06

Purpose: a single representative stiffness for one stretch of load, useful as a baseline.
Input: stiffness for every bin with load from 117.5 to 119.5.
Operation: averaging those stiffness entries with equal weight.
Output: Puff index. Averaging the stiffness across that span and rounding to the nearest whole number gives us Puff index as 118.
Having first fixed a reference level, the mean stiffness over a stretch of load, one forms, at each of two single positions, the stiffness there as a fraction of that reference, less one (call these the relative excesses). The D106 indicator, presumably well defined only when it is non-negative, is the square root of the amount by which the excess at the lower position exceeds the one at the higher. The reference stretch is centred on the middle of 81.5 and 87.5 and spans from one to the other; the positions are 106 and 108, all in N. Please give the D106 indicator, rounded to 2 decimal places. 0.32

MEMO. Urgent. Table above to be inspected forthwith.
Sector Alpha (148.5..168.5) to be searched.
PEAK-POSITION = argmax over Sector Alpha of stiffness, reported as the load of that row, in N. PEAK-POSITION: 149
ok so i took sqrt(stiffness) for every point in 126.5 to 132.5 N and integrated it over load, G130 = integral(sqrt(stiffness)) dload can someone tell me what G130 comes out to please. 65.3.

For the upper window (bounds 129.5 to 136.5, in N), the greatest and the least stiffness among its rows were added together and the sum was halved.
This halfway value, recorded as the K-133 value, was 118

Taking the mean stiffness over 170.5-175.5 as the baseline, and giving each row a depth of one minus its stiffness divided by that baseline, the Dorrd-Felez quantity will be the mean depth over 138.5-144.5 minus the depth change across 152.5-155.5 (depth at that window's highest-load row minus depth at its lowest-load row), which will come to -0.40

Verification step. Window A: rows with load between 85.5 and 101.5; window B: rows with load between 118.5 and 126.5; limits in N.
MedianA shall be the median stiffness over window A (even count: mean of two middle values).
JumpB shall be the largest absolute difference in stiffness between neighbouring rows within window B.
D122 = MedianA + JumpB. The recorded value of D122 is 121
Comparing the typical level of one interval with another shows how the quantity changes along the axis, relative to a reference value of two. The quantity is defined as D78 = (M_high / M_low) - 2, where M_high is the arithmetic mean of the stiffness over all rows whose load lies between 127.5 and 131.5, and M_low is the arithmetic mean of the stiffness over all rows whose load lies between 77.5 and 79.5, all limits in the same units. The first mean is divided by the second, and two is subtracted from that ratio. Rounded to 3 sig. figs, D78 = -1.03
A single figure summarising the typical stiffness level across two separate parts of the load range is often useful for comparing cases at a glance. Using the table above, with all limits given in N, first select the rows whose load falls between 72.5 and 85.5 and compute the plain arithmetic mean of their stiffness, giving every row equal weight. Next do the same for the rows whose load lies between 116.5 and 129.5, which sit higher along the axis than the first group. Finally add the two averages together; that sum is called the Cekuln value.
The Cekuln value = 238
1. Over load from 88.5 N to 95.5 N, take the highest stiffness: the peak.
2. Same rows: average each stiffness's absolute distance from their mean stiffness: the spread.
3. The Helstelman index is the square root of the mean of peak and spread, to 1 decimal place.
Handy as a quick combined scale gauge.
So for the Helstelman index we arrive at 7.5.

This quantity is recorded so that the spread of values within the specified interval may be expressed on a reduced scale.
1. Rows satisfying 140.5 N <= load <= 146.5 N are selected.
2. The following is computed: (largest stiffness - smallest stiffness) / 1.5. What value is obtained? 10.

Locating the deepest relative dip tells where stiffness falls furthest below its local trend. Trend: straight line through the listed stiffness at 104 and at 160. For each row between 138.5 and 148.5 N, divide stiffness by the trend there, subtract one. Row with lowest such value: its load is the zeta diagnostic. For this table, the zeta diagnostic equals 140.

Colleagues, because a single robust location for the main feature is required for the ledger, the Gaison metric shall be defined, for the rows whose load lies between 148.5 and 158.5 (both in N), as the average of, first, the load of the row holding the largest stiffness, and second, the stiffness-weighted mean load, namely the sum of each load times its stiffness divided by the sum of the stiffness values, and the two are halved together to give 151.2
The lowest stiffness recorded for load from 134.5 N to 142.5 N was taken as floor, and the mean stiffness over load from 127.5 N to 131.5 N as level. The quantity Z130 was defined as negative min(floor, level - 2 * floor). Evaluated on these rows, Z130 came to 134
